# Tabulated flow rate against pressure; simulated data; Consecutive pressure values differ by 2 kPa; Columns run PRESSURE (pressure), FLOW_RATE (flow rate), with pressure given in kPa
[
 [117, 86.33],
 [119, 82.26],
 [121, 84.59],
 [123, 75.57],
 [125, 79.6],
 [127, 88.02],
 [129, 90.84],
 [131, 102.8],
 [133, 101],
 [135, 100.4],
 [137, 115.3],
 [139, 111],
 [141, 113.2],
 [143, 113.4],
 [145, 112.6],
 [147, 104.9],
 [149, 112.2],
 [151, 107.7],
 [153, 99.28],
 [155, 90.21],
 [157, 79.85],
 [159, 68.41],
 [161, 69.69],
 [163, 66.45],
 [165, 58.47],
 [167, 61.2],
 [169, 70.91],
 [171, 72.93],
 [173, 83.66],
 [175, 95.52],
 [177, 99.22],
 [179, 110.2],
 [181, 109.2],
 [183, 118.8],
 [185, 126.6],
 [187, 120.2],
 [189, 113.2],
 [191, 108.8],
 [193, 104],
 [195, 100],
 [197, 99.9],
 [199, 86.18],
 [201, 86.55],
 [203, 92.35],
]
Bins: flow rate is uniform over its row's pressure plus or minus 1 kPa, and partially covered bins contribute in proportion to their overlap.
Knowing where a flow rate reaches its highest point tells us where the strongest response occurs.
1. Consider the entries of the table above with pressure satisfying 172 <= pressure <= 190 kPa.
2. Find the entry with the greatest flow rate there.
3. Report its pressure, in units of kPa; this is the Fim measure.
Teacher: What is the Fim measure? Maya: 185 kPa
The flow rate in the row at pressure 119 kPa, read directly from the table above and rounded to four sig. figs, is 82.26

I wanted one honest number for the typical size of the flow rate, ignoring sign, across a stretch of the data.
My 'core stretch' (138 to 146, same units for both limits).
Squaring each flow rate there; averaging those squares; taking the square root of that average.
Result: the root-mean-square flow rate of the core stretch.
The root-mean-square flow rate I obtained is 113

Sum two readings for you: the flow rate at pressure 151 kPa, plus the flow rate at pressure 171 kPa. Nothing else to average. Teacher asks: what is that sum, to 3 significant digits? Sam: 181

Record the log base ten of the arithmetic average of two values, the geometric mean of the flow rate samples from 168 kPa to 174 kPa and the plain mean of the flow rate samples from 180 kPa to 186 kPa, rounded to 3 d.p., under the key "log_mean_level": 1.986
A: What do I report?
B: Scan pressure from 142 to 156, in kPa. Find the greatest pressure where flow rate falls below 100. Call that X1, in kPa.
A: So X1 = 155 kPa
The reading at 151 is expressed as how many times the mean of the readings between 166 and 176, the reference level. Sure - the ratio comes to 1.40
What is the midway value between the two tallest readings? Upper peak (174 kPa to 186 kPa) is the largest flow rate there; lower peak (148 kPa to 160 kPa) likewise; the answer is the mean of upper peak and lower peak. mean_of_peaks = 119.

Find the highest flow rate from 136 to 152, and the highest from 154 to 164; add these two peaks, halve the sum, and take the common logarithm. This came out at 2.01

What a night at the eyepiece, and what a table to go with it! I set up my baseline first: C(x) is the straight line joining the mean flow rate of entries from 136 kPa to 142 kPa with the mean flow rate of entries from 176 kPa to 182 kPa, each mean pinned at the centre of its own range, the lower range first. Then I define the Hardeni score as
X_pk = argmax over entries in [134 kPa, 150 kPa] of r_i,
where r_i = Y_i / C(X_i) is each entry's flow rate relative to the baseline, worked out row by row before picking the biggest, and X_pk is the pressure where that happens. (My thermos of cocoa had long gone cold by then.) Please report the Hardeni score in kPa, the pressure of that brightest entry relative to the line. 137 kPa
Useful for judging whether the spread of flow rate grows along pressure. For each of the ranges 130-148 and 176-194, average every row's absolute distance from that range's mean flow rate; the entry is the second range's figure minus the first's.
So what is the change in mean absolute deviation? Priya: 1.3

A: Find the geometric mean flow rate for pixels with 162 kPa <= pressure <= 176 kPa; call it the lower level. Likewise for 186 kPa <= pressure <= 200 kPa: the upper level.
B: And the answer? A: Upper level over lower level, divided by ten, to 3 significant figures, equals 0.145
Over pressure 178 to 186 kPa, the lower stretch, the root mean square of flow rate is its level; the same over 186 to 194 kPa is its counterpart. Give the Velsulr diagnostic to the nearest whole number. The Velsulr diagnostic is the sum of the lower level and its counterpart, 228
